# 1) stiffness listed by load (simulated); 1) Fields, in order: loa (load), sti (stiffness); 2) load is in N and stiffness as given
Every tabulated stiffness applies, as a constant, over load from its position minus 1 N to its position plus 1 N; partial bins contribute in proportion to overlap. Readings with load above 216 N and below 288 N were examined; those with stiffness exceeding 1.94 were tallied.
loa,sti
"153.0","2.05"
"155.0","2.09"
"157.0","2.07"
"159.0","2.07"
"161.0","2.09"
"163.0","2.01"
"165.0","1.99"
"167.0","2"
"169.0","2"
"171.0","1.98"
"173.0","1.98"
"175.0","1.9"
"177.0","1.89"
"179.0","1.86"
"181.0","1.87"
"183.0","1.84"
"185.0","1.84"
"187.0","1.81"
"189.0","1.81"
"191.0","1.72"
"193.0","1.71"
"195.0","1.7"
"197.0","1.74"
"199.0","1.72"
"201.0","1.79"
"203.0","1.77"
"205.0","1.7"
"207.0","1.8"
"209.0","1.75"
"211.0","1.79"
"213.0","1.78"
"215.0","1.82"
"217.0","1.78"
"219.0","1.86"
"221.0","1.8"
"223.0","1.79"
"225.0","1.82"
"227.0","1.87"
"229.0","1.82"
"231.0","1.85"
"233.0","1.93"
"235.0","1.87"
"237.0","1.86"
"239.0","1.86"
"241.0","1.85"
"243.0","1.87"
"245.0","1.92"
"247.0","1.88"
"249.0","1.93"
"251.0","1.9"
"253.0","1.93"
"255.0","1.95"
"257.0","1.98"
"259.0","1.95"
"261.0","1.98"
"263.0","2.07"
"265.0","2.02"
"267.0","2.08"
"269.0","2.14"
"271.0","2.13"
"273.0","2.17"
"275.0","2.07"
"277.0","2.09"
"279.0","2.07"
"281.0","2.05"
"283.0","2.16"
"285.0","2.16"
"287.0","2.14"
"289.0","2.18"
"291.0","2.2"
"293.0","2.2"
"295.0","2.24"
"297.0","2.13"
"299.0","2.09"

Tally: 17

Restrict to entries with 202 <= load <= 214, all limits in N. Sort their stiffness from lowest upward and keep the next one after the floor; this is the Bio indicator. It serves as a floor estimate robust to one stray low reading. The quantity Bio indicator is 1.75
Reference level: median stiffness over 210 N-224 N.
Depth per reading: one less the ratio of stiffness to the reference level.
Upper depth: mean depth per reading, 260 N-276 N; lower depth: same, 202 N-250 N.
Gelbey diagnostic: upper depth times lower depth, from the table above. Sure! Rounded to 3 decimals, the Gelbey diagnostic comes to 0.004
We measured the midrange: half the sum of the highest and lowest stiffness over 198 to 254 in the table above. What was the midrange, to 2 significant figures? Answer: 1.8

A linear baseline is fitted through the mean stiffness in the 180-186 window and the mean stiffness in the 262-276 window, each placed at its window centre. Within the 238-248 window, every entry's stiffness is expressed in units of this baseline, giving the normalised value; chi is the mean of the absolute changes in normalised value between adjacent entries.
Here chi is 0.0148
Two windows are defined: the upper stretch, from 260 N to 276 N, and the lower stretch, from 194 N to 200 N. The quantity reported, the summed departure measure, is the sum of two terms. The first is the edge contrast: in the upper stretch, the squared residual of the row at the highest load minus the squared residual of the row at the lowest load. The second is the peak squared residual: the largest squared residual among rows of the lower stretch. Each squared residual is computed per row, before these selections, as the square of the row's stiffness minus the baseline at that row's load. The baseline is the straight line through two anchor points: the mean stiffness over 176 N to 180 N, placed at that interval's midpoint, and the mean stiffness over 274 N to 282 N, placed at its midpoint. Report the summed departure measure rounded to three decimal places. 0.040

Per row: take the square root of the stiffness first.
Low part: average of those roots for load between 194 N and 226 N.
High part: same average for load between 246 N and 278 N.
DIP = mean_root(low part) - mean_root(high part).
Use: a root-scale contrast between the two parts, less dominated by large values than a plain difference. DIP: -0.09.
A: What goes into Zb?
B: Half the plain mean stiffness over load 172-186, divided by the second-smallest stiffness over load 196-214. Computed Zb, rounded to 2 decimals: 0.55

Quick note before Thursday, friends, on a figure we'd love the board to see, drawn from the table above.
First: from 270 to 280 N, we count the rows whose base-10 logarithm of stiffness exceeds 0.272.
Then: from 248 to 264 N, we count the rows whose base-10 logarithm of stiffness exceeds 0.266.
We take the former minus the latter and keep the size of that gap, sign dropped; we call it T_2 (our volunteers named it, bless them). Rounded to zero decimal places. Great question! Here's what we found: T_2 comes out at 3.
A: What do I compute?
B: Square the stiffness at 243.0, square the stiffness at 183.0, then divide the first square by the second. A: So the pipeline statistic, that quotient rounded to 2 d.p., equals 1.03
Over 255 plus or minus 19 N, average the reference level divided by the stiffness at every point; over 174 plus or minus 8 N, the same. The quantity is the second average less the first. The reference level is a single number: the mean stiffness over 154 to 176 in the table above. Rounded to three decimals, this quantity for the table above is 0.018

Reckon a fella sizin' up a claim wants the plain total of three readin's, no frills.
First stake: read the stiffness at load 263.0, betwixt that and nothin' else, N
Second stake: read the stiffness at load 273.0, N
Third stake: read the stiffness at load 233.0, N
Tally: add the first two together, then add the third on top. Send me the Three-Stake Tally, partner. 6.17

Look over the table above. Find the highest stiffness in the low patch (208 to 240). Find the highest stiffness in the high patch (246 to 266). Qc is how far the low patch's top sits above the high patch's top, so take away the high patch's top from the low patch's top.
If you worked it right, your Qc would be -0.14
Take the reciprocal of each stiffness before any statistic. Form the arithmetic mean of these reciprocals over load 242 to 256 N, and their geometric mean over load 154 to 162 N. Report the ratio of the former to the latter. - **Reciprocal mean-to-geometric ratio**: 1.09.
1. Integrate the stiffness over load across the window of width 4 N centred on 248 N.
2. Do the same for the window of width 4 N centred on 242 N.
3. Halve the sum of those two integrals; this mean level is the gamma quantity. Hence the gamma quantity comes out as 7.53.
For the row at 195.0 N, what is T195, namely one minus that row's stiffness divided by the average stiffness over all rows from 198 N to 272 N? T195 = 0.10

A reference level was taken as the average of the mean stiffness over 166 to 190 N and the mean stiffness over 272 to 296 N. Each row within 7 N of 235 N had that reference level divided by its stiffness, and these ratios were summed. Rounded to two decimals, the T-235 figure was 7.60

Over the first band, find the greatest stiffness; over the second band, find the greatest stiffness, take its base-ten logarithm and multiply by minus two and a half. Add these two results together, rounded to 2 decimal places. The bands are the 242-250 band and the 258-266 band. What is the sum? 1.14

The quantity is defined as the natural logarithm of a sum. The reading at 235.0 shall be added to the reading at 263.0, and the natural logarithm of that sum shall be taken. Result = 1.37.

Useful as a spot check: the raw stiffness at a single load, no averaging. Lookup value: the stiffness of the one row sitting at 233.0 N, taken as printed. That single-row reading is 1.93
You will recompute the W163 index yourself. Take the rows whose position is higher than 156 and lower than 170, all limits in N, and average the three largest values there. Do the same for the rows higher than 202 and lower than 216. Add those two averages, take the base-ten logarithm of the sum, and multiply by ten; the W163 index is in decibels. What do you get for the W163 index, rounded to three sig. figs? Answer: 5.89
